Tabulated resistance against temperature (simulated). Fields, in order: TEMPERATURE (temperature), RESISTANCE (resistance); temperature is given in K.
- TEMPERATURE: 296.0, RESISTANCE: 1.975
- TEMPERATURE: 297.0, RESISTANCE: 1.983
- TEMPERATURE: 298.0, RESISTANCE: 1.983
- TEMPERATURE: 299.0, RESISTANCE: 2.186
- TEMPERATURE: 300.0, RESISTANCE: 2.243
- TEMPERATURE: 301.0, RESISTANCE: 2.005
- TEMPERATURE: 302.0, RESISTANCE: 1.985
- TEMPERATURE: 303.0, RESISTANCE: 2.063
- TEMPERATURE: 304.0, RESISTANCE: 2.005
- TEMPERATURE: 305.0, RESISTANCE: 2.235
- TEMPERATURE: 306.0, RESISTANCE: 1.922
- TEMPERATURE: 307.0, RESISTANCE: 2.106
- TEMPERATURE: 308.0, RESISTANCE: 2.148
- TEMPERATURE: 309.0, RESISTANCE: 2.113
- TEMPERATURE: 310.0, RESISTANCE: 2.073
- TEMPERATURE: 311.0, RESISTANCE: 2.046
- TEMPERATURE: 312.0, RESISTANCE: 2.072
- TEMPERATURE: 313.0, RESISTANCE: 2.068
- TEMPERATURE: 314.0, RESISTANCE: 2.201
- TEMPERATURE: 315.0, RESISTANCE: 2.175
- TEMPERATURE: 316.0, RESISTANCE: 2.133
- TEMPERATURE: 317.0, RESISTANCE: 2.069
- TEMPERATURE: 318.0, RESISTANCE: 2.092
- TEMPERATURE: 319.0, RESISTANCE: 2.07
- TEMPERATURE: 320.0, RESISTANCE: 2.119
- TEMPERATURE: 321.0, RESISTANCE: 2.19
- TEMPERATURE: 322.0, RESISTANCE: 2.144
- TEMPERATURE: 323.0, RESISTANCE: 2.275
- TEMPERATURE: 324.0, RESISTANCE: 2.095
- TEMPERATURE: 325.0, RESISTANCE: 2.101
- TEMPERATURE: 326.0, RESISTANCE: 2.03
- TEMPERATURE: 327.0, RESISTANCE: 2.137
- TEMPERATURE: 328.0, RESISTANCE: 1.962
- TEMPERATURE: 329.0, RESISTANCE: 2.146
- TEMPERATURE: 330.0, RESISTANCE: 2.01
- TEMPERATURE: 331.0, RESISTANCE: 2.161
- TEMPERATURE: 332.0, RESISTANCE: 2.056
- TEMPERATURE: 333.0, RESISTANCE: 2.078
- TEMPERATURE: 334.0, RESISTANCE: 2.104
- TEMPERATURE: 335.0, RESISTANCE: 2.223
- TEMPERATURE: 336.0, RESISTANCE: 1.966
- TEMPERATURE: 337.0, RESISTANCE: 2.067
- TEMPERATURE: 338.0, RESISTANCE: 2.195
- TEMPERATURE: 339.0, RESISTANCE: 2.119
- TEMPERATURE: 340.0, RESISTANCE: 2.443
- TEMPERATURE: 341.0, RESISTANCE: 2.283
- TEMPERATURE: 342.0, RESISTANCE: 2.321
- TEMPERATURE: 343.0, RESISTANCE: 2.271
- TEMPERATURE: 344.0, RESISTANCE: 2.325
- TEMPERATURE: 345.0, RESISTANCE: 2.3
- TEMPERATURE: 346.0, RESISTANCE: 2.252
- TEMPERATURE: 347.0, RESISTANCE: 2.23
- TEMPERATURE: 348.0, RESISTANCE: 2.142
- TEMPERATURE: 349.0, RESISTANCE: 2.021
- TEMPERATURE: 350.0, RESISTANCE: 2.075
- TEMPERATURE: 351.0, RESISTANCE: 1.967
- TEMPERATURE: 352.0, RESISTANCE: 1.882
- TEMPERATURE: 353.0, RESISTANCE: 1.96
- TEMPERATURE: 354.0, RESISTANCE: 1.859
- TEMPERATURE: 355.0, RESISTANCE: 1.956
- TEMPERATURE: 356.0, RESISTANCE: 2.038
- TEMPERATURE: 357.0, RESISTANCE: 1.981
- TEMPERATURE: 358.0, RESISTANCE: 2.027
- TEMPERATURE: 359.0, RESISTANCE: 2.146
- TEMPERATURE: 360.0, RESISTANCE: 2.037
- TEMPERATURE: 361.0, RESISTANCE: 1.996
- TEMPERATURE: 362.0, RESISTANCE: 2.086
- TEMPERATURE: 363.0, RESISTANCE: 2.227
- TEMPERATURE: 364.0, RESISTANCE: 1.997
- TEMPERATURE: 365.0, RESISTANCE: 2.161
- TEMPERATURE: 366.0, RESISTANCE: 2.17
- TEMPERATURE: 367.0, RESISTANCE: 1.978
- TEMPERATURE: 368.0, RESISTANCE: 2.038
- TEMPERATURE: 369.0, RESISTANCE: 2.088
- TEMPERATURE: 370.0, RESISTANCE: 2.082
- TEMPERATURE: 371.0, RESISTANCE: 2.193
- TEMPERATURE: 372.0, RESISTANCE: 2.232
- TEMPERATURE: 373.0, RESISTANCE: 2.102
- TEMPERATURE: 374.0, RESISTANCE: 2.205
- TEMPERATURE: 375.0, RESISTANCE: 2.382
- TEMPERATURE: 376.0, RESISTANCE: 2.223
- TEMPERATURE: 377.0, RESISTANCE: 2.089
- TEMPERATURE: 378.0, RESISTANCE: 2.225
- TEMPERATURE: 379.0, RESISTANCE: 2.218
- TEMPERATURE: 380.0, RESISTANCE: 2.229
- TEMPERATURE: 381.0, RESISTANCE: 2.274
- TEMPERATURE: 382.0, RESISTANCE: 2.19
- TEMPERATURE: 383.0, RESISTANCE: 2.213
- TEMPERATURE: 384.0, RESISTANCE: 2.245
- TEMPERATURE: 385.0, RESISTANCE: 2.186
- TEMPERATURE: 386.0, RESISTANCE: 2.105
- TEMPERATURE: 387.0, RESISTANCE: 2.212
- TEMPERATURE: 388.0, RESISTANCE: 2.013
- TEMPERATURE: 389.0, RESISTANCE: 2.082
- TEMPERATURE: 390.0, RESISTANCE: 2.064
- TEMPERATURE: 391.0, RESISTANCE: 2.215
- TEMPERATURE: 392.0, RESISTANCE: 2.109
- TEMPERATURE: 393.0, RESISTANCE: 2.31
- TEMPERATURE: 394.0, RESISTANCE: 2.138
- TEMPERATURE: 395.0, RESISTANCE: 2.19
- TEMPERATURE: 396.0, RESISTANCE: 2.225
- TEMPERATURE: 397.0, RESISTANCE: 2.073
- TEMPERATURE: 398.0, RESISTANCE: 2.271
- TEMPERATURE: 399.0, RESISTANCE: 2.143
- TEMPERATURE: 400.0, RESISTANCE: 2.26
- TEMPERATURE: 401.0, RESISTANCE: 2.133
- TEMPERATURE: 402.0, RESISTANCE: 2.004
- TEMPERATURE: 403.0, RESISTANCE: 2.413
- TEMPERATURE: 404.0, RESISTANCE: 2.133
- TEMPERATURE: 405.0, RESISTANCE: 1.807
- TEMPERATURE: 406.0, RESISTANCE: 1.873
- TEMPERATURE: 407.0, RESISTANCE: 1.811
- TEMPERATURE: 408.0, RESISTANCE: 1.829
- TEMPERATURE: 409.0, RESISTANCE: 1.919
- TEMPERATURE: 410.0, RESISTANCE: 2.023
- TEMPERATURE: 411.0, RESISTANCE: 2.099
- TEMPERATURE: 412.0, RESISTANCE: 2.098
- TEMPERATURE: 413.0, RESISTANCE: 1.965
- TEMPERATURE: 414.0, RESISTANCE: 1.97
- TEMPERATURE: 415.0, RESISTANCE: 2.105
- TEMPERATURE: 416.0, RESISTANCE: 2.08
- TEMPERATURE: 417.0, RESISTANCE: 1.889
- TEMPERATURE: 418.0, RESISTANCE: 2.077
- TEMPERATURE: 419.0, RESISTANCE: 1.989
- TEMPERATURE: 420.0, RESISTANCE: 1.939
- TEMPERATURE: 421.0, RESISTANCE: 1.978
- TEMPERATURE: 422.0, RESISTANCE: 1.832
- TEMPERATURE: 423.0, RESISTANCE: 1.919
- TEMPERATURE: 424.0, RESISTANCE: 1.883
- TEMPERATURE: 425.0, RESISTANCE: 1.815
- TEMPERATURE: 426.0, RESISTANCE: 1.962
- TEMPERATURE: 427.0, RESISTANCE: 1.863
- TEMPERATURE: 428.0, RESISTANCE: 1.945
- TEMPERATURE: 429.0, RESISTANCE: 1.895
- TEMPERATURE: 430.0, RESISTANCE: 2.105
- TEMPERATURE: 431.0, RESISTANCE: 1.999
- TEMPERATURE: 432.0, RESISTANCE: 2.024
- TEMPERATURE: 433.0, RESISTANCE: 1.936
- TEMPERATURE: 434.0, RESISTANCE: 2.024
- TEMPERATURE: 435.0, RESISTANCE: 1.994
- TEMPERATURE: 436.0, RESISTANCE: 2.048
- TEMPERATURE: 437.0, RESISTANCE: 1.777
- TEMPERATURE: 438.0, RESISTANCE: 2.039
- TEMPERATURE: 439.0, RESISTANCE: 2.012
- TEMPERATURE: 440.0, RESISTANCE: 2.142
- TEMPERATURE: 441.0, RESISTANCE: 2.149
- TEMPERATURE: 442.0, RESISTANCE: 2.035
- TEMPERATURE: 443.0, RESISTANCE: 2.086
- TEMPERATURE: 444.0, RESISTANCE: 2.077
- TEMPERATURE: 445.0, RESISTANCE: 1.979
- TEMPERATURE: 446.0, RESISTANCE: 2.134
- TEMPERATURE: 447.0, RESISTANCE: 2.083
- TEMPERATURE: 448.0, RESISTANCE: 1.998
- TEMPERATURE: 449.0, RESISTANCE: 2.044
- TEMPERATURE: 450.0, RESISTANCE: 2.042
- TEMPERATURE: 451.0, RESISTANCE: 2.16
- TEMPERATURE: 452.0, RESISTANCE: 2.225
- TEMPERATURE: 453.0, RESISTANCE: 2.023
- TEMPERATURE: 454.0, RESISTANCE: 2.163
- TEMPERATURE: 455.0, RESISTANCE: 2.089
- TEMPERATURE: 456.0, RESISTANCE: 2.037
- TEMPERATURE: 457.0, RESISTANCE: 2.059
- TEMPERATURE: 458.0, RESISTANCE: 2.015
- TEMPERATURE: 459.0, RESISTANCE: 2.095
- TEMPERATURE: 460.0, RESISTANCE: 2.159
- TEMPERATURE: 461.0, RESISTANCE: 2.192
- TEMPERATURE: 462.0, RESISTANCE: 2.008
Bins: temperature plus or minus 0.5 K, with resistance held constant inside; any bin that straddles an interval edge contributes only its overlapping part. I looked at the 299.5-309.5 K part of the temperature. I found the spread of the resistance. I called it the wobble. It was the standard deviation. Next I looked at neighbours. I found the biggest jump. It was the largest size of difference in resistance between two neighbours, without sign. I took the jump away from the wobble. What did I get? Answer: -0.21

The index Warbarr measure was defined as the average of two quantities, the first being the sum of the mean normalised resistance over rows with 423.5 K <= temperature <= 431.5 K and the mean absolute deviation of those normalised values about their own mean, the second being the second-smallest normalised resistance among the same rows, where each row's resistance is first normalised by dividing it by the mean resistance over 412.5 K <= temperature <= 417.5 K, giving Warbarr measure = 0.97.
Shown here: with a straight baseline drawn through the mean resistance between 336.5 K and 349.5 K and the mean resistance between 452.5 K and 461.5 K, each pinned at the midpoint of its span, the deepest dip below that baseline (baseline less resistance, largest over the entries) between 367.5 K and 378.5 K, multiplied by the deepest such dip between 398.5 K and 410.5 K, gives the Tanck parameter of 0.056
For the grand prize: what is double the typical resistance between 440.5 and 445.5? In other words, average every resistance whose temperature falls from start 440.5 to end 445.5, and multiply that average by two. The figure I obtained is 4.13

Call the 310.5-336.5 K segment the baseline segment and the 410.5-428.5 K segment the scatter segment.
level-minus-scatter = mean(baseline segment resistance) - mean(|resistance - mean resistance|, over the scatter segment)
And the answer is 2.03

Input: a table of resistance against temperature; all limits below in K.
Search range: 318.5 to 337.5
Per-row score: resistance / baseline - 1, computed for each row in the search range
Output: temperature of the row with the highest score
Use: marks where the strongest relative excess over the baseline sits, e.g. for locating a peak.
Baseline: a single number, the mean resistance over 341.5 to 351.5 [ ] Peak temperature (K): 323.0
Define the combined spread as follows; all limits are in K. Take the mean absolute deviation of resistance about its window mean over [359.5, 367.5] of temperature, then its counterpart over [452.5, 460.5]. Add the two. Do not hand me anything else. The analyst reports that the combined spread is 0.13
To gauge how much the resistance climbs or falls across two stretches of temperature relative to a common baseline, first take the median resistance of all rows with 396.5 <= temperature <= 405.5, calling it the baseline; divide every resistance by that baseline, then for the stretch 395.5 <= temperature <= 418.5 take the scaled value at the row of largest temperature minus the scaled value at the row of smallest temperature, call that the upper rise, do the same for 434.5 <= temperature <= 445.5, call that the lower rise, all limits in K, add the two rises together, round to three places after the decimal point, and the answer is -0.076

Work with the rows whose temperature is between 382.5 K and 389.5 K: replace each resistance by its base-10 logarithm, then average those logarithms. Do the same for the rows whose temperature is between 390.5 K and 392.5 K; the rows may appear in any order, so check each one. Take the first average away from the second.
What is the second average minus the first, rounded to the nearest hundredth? 0.00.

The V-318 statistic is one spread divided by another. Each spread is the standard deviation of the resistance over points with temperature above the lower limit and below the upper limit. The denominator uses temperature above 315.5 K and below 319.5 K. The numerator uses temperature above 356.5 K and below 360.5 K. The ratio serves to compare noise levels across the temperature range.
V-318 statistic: 2.3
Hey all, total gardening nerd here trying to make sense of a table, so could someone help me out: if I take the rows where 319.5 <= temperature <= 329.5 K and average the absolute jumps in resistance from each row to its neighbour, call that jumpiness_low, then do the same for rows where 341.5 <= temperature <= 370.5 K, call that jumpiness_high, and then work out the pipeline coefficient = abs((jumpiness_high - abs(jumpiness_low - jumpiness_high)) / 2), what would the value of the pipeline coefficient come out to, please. 0.029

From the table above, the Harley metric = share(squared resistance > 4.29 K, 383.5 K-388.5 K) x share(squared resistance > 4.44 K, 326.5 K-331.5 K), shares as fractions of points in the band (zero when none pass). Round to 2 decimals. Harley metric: 0.48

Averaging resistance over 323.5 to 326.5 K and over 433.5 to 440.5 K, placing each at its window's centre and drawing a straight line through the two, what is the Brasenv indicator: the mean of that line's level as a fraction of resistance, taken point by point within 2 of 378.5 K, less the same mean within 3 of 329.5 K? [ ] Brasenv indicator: -0.07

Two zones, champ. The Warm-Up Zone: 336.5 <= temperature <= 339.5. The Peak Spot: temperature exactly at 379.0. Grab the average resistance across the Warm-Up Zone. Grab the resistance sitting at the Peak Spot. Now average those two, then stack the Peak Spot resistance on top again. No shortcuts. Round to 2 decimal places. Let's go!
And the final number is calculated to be 4.39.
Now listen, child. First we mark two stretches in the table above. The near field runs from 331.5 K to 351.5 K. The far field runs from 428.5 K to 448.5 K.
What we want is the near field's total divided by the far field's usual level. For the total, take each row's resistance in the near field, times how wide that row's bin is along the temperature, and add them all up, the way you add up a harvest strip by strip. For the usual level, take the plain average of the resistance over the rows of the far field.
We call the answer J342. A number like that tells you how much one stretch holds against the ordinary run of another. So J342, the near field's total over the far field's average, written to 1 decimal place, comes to 21.4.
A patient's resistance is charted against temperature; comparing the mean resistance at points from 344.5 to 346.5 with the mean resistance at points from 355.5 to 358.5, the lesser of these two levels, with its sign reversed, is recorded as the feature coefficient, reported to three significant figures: -2.02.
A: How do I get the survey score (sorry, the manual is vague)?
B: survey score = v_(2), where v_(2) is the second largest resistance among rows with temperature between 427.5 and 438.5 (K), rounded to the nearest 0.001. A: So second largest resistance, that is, 2.048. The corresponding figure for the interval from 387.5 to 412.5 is 2.310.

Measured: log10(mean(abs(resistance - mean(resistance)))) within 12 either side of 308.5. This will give -1.18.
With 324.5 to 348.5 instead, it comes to -1.00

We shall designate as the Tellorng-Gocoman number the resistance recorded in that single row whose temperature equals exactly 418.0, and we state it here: 2.077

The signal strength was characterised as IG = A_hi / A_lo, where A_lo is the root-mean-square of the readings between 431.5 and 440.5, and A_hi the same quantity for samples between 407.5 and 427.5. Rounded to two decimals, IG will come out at 0.98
